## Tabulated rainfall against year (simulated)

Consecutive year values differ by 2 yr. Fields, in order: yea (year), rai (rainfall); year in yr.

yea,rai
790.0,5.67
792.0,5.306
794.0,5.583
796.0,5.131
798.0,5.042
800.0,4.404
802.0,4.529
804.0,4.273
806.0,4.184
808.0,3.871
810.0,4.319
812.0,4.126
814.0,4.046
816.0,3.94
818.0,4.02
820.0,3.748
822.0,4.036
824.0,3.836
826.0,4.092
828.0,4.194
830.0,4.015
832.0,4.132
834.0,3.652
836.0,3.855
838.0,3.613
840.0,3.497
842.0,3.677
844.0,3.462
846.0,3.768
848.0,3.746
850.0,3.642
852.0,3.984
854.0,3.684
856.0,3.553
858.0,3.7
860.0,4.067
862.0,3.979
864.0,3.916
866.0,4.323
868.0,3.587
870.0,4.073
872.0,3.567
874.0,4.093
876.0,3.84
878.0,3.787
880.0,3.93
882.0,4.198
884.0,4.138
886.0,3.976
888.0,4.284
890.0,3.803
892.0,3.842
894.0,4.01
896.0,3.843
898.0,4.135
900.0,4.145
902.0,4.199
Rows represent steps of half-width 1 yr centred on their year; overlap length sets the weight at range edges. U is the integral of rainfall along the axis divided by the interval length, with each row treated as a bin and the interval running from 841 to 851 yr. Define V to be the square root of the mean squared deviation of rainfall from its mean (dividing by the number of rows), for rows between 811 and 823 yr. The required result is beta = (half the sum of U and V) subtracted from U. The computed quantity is 1.77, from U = 3.66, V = 0.12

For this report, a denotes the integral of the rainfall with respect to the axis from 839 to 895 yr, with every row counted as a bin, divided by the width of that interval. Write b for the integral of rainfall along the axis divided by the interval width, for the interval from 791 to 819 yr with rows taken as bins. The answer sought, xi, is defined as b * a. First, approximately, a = 3.86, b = 4.5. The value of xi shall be 17.3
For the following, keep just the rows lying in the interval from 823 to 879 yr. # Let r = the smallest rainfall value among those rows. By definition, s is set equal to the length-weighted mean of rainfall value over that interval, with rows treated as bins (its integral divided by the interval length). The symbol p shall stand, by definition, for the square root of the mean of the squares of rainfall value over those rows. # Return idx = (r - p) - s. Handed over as -4.21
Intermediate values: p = 3.84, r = 3.462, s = 3.83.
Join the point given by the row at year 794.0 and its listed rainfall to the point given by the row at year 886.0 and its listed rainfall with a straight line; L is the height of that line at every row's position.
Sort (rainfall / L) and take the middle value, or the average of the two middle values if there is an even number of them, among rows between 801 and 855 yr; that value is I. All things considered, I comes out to 0.79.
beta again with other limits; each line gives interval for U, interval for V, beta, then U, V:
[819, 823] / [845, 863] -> 1.86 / 3.89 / 0.17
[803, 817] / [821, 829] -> 1.99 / 4.11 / 0.13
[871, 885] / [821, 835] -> 1.88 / 3.94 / 0.17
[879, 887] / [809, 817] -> 1.96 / 4.06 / 0.14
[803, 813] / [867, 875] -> 1.95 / 4.15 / 0.25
